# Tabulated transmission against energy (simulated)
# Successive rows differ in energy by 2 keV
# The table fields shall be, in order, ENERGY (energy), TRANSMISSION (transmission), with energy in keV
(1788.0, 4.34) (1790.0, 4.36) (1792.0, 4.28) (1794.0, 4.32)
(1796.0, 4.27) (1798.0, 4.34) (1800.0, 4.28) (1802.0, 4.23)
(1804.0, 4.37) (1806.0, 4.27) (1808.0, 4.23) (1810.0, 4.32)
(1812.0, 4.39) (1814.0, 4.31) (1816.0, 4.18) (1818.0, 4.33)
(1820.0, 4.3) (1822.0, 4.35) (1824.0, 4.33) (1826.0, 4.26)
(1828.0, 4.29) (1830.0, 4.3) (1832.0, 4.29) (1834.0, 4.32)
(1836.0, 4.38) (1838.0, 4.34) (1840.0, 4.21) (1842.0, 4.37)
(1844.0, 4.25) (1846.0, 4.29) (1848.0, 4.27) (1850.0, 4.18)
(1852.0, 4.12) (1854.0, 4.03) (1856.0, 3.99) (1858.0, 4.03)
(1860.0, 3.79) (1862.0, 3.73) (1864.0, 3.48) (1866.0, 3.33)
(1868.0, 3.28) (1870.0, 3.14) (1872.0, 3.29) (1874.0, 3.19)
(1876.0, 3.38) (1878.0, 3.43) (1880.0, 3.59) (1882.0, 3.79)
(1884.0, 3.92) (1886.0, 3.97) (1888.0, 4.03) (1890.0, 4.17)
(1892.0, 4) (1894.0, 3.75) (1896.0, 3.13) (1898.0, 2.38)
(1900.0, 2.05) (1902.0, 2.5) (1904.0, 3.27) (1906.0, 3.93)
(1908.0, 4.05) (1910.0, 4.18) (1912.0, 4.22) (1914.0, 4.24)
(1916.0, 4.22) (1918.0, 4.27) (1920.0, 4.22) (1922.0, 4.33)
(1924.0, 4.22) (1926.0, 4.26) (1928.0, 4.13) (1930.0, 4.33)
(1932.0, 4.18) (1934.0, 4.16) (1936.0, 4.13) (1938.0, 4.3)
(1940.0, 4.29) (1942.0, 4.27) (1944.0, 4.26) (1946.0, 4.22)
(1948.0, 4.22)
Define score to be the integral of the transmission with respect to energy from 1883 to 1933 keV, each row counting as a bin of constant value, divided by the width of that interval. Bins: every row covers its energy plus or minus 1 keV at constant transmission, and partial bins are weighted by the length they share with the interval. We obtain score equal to 3.8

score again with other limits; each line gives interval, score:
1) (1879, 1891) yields 3.9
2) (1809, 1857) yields 4.3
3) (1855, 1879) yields 3.5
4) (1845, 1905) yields 3.6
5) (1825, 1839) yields 4.3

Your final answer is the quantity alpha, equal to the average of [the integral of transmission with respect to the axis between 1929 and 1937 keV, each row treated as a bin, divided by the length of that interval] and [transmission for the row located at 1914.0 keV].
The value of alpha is 4.22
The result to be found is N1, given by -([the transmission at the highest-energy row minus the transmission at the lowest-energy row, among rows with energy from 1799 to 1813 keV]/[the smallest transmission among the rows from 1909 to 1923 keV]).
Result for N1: -0.026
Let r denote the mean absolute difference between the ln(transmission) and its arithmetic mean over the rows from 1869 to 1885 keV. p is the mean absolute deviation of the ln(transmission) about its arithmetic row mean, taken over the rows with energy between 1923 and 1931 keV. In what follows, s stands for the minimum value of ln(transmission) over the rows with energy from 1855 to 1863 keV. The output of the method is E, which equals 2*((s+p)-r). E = 2.5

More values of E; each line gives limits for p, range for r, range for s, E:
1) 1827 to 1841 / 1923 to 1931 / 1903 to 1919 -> 2.4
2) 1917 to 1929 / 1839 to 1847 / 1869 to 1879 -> 2.3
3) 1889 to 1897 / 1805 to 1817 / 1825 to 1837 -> 3.1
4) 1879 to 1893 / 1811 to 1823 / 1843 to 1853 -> 2.9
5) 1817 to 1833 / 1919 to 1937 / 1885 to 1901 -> 1.4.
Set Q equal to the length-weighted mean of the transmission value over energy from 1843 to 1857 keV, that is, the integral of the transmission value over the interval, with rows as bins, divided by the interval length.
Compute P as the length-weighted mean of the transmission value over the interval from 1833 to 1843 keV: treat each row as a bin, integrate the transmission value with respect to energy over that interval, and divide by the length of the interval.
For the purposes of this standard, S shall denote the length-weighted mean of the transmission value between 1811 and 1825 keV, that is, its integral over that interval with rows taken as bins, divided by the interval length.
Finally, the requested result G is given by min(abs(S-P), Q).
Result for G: 0.01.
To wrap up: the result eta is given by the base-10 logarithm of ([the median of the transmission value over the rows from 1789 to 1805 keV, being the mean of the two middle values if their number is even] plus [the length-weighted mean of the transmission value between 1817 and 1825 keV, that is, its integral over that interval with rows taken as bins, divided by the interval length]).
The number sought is 0.94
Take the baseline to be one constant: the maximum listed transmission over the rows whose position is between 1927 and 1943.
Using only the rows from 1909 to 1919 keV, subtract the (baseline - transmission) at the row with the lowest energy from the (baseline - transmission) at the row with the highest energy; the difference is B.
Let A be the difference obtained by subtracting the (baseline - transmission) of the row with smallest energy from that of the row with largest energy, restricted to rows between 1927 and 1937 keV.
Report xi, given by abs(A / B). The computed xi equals 0.0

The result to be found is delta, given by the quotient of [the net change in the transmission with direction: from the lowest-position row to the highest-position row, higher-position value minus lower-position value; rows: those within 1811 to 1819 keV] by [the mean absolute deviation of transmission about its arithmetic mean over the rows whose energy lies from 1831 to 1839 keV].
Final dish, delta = -2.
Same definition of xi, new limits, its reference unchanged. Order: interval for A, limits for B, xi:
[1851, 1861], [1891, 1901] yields 0.2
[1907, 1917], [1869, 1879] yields 0.6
